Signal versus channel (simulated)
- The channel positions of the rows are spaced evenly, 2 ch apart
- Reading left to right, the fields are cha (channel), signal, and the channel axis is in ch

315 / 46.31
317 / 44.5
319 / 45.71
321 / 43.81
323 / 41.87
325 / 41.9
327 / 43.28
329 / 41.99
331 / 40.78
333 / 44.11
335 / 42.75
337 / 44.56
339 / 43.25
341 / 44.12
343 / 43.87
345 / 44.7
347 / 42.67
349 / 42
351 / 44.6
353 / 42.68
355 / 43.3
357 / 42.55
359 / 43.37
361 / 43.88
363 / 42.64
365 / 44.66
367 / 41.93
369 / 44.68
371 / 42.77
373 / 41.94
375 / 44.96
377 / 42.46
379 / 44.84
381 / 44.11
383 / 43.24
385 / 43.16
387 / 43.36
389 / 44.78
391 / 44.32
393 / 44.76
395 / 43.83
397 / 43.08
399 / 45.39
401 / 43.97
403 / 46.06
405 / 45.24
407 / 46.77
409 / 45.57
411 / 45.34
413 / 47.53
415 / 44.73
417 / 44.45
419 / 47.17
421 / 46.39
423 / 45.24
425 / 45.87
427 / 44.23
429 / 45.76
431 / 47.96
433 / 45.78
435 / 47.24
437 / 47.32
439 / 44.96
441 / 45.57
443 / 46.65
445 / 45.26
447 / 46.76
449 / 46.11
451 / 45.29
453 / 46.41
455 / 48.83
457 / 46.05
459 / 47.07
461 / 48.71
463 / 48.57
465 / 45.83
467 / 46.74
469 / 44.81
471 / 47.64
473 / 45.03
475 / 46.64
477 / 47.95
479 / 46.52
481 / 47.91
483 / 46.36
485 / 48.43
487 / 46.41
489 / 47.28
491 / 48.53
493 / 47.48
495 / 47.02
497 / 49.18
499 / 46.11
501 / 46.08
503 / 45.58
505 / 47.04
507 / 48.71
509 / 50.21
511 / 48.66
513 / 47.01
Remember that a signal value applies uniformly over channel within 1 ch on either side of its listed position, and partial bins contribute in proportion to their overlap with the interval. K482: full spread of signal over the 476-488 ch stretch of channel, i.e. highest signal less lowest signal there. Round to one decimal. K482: 2.1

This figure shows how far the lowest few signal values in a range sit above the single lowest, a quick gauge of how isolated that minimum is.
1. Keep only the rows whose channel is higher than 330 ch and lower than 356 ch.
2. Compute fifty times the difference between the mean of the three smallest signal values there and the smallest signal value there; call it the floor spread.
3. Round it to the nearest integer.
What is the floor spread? 52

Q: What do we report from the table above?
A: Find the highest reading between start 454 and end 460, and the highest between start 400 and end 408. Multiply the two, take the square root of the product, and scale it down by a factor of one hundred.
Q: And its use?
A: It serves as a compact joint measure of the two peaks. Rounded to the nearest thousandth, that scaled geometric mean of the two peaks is 0.478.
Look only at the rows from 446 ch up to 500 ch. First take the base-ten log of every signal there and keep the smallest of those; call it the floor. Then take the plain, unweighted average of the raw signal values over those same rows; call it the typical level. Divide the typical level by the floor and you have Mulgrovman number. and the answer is 28.5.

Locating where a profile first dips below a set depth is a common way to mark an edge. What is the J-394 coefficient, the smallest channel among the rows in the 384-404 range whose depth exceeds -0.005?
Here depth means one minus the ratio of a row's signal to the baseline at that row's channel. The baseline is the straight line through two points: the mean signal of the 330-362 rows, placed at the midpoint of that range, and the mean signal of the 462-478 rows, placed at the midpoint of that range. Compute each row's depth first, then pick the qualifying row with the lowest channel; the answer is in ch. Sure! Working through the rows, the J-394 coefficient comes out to 385 ch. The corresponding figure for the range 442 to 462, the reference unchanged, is 445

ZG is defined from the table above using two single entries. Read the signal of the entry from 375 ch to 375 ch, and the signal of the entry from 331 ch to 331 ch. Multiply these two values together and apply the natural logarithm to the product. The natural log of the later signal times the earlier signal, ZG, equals 7.51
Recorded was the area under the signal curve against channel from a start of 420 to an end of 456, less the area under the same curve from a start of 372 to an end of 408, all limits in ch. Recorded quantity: 71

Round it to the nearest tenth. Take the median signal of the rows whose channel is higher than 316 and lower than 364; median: 43.3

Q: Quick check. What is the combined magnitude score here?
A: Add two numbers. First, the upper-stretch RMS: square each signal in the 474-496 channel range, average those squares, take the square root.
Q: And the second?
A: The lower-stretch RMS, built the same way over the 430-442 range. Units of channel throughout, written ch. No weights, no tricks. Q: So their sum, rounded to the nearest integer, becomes 94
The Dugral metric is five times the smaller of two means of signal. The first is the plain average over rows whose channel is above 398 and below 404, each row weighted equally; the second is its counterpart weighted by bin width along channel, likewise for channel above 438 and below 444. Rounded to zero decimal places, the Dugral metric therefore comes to 226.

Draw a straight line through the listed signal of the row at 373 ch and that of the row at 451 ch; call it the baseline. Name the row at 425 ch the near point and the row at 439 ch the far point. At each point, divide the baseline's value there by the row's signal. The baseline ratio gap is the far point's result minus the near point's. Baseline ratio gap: 0.03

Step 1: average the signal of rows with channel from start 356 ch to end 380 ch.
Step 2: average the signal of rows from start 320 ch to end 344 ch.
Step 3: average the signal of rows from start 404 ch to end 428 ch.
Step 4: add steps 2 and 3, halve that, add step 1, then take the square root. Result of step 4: 9.37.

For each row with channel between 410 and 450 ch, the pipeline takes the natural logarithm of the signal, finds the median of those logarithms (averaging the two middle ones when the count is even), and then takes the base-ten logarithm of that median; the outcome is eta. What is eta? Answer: 0.583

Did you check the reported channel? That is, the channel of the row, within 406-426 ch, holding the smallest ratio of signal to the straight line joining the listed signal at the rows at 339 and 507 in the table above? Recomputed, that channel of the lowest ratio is 417 ch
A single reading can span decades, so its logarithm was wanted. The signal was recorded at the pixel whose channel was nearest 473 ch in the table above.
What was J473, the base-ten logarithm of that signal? 1.654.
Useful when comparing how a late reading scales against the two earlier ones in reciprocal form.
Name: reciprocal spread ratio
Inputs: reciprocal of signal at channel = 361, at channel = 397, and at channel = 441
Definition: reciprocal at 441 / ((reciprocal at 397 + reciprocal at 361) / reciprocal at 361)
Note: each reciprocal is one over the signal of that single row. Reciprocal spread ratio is 0.0109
